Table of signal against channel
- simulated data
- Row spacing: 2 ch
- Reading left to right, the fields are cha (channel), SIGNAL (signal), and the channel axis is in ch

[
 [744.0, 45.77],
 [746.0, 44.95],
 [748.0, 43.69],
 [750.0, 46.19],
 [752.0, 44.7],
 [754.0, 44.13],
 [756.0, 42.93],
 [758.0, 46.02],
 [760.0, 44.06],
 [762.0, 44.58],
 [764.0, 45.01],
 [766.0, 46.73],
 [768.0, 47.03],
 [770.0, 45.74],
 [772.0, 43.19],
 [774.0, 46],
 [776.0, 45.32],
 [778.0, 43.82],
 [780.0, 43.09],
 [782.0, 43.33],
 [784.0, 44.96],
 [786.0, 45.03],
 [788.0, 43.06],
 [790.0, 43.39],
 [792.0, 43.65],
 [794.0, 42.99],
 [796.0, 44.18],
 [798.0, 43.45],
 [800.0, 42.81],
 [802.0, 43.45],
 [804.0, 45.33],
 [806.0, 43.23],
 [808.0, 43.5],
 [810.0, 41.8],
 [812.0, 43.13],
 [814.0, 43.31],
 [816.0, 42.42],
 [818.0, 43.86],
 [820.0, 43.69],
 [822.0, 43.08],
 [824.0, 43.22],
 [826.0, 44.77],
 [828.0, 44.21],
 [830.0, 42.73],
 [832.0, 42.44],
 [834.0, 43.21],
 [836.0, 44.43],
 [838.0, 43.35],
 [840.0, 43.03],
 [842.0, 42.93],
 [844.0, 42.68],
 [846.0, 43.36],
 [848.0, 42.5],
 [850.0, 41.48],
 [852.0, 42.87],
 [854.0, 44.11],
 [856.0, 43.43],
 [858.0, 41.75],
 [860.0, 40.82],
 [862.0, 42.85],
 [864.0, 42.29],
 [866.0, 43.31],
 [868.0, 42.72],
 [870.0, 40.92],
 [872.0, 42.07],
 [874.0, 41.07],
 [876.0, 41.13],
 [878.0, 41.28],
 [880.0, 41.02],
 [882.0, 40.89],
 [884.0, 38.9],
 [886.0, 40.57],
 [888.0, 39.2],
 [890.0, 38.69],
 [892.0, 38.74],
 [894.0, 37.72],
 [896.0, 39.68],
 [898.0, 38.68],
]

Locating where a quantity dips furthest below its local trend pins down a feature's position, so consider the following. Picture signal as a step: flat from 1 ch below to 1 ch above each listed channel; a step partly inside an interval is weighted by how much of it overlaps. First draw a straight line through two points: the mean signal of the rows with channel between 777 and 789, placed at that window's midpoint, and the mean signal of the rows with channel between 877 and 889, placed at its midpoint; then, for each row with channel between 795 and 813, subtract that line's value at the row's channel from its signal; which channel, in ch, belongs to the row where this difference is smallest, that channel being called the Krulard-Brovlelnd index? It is 810.0 ch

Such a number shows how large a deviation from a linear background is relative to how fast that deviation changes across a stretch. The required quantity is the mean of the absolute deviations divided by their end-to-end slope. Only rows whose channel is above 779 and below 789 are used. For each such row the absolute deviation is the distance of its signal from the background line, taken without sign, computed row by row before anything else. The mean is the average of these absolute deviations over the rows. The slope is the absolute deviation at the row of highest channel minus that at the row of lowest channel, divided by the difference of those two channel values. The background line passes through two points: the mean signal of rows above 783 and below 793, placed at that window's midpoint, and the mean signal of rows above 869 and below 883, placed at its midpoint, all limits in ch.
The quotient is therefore -34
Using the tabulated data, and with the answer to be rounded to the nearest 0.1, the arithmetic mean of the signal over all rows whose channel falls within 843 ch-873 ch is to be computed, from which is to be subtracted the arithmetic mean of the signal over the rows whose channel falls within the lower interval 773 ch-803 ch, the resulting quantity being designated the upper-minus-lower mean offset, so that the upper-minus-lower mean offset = -1.4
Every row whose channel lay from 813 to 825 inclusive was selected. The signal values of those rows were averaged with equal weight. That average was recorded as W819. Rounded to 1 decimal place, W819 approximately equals 43.3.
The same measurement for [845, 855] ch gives 42.9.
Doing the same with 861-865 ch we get 42.6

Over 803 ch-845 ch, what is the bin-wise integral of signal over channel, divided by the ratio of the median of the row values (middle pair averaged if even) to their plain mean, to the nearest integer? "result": 1826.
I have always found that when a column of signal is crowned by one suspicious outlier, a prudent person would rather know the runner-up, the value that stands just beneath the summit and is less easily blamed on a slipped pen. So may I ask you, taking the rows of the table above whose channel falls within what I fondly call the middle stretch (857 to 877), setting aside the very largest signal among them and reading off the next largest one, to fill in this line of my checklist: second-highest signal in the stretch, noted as 42.85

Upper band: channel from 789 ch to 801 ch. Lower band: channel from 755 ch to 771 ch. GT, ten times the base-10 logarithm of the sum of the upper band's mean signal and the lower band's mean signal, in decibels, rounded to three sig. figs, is 19.5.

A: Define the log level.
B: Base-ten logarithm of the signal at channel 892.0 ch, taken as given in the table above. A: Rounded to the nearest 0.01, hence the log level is 1.59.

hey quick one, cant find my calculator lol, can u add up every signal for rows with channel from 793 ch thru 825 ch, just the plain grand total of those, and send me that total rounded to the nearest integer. 693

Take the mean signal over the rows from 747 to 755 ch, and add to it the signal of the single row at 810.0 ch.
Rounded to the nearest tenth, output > 86.5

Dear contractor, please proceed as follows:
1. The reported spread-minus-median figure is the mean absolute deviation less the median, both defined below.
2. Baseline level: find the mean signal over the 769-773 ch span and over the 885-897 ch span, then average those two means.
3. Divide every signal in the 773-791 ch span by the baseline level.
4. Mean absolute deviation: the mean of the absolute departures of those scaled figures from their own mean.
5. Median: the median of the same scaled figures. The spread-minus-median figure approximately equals -1.03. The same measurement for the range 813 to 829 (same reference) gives -1.03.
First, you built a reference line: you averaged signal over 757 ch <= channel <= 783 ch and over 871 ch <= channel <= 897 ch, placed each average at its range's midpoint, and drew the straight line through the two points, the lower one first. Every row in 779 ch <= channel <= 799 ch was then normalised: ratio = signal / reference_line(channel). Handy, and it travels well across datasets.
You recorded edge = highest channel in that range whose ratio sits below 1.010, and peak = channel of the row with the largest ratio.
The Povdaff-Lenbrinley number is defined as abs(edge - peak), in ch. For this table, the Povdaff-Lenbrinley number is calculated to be 12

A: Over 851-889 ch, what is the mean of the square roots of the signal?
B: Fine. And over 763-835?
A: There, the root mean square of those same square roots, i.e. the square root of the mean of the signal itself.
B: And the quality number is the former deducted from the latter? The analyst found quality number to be 0.17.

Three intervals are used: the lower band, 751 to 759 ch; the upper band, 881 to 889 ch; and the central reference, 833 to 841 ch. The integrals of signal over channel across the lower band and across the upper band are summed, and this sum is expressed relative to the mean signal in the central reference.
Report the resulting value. 15.5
